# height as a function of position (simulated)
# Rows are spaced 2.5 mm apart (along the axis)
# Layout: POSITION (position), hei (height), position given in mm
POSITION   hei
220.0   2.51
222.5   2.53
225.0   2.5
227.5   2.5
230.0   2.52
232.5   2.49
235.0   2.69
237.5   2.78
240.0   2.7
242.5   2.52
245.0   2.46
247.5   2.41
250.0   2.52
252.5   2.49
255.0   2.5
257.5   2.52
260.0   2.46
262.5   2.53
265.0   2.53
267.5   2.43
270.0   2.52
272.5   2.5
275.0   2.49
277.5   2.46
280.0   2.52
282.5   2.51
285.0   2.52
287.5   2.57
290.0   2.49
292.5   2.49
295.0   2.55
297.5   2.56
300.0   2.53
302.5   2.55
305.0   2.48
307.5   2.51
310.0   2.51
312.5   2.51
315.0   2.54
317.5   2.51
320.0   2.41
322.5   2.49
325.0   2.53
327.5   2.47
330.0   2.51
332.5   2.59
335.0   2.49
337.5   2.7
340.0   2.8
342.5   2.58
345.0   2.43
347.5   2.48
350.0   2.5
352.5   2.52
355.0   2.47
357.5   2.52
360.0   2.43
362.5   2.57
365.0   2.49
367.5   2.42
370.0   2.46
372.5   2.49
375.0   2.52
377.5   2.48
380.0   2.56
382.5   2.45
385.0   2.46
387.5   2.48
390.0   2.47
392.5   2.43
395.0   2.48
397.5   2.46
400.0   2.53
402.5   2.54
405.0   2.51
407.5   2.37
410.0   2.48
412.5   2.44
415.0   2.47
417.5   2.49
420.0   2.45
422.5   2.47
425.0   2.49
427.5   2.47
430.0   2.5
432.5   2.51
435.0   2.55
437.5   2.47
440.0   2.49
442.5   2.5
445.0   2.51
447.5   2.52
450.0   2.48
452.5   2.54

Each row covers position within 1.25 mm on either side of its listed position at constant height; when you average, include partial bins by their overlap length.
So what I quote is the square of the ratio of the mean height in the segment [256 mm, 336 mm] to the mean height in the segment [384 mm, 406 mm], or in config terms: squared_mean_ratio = 1.02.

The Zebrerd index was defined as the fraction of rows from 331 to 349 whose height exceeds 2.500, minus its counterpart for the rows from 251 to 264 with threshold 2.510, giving 0.17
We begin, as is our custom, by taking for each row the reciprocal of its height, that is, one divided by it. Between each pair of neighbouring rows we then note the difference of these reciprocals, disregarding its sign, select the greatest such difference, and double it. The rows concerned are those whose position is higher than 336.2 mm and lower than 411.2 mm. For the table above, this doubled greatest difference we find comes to 0.061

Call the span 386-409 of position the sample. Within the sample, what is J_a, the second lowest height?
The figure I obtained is 2.43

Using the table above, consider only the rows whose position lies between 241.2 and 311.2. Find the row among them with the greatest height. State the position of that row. 287.5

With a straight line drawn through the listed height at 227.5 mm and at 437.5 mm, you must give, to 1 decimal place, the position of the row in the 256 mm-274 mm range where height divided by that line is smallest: 267.5 mm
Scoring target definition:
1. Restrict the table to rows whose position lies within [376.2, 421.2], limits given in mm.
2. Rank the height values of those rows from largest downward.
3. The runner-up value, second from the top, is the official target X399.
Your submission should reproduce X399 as 2.54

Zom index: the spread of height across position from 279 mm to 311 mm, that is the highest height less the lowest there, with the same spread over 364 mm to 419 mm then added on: 0.280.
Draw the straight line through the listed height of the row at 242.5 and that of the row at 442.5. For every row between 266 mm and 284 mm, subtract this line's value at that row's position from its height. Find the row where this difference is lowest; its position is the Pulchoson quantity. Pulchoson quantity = 267.5 mm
